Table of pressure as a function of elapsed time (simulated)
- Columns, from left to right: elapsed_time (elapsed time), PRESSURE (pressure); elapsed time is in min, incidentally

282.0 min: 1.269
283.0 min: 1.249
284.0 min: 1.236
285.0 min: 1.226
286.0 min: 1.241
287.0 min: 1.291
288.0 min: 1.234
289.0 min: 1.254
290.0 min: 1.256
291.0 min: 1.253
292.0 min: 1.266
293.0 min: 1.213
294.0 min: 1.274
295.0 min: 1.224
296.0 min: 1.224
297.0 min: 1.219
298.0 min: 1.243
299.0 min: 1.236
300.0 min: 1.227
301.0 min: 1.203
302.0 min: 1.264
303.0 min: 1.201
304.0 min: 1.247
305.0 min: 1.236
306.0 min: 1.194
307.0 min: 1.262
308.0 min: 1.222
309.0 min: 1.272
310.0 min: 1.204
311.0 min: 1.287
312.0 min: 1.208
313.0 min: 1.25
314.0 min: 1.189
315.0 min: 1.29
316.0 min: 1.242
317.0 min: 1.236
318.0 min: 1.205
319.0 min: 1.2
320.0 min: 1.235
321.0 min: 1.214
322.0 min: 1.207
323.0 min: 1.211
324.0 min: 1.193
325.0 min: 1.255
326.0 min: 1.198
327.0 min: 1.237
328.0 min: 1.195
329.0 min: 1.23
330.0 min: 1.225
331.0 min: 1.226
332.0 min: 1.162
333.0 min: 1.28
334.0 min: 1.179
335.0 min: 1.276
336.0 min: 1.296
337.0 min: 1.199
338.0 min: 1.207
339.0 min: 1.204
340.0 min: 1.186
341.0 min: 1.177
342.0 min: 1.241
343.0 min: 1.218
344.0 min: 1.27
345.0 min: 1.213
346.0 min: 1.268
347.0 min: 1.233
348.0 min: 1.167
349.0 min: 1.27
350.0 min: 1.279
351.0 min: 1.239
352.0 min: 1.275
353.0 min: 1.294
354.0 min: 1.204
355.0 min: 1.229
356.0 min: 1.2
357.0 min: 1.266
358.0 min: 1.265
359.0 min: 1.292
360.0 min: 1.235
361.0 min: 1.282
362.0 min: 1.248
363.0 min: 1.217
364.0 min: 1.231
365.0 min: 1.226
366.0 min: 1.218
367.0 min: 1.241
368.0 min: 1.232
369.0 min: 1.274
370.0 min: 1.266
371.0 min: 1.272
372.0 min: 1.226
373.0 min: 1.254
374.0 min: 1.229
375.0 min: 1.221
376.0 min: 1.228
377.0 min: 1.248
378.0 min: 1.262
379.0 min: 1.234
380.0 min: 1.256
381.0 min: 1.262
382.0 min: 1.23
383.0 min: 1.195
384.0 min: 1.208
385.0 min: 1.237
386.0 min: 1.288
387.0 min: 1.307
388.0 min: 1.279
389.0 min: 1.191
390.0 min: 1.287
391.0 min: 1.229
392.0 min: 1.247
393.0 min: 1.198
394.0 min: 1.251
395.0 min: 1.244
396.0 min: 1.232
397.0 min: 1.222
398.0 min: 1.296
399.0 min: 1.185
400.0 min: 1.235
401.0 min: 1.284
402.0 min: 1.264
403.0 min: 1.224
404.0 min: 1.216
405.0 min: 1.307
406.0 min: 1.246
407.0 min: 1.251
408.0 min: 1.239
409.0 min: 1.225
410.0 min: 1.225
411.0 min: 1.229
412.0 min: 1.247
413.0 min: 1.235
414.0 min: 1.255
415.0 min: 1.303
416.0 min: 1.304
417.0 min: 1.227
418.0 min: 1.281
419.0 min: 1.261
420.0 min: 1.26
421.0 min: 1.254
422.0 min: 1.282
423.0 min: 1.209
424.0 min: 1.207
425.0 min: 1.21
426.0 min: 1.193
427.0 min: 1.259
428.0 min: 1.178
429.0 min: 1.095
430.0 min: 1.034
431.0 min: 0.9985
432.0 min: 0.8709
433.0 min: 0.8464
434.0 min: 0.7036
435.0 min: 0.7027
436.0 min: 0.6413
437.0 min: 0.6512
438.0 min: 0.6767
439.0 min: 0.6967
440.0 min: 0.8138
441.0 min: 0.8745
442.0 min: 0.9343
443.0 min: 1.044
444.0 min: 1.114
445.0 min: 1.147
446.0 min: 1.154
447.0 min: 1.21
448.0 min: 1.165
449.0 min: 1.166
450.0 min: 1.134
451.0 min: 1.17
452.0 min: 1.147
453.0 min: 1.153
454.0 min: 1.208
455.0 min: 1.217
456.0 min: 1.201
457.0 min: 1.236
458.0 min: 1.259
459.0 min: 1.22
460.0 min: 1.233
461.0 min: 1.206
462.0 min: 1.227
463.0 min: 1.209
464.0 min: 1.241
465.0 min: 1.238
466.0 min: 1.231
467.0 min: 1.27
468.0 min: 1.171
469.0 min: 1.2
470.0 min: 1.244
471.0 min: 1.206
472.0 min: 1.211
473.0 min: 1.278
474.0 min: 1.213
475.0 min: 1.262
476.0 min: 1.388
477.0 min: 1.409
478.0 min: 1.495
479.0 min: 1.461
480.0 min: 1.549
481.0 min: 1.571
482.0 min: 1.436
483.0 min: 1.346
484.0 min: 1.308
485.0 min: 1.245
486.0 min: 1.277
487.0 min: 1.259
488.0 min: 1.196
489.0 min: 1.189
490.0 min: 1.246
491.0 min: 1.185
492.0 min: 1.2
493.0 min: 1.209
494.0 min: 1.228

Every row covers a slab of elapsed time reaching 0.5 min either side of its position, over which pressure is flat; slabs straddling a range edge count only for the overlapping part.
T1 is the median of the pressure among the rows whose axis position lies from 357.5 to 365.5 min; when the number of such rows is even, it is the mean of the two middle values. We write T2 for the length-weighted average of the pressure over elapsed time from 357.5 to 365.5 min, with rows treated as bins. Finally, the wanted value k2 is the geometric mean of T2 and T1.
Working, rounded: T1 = 1.24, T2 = 1.25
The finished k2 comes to 1.25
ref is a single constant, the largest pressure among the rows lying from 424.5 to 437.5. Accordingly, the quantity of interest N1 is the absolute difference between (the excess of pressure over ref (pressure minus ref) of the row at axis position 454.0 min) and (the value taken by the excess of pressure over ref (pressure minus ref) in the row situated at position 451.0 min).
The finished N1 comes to 0.04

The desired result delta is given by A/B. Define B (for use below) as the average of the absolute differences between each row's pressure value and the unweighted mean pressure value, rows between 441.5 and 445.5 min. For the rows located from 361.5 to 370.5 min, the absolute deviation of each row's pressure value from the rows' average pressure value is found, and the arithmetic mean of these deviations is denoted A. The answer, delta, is 0.2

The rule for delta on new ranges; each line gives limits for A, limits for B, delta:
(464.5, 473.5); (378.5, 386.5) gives 1.2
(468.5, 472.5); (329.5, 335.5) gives 0.4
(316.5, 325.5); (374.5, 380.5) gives 1.2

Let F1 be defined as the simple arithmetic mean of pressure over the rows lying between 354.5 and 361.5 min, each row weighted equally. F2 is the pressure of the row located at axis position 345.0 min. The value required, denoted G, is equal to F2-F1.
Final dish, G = -0.040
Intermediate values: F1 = 1.25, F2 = 1.213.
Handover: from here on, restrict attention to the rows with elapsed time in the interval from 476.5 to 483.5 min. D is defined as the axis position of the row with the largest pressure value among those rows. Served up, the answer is 481.0 min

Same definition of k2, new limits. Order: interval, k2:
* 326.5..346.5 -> 1.22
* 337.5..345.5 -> 1.21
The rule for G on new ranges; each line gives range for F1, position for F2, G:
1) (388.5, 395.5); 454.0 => -0.027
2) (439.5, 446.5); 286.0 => 0.229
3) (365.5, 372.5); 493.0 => -0.038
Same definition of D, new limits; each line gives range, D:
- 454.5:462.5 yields 458.0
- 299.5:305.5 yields 302.0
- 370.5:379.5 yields 371.0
